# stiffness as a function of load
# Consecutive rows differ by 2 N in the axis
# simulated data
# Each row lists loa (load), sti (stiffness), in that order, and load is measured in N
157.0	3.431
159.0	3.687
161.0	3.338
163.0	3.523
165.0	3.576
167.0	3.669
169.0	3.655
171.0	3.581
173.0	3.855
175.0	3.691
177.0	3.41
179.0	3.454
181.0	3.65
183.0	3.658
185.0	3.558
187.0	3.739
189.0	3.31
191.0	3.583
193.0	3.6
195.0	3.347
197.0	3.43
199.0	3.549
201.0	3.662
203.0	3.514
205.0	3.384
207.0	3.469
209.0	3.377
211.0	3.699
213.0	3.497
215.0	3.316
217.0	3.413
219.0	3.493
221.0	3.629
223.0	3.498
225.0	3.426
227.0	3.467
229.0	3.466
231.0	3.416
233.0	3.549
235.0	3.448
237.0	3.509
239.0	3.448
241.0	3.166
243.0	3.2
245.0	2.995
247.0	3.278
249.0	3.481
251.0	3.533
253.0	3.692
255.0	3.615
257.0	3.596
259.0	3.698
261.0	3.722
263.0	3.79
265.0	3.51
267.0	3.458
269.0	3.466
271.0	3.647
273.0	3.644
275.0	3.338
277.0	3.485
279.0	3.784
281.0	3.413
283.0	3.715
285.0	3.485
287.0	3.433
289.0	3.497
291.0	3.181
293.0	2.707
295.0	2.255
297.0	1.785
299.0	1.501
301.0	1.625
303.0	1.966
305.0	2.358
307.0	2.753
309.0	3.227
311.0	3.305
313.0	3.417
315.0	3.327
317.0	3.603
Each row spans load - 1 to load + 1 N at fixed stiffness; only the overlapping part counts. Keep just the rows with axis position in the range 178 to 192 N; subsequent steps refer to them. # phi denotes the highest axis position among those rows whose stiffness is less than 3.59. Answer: 191.0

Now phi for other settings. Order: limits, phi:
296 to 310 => 309.0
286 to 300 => 299.0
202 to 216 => 215.0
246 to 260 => 251.0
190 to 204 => 203.0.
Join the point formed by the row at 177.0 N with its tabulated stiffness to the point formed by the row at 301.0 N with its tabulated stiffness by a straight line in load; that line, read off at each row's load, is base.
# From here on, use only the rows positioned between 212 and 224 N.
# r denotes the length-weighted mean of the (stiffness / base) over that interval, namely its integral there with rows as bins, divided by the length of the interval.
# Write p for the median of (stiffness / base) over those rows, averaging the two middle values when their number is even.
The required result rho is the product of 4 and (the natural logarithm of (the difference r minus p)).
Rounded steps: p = 1.23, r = 1.23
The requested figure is -20.7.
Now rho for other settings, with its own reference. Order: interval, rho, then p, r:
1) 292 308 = -15.4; 1.27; 1.30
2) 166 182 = -17.1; 1.03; 1.05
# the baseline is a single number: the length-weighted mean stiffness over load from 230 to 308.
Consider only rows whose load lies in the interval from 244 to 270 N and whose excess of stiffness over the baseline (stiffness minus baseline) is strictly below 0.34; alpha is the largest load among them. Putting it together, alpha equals 269.0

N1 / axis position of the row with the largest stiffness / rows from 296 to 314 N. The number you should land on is 313.0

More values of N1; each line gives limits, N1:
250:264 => 263.0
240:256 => 253.0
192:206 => 201.0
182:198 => 187.0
